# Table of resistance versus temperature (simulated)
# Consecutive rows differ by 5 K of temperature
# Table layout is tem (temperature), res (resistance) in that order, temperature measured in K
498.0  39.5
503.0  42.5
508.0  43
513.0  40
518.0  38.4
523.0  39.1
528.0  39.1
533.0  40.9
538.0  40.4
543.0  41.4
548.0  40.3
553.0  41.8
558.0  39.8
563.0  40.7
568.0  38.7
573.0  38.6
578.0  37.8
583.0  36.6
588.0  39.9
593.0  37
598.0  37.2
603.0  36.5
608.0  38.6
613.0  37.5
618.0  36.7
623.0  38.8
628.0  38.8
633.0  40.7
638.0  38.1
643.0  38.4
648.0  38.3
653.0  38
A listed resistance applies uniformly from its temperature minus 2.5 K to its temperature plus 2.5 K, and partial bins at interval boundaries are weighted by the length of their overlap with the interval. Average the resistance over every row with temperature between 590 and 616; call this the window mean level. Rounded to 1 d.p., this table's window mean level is 37.4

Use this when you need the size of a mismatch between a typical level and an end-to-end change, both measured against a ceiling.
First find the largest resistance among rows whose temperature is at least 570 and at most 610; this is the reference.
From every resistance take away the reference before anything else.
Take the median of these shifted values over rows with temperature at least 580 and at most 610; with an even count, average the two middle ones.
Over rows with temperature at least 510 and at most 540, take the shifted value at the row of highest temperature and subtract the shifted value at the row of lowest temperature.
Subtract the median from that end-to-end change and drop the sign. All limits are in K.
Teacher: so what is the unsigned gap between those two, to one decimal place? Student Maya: 3.2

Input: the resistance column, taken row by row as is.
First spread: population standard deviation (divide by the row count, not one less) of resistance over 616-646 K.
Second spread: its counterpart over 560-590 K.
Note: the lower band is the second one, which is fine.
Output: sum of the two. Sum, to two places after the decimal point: 2.52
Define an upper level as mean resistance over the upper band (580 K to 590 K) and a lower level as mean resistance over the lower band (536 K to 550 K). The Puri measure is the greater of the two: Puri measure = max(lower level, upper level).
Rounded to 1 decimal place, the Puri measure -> 40.7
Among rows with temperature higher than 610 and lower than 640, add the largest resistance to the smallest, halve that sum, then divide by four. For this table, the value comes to 9.7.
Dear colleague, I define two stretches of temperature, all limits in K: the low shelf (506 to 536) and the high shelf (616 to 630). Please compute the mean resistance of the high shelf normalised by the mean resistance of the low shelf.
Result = 0.95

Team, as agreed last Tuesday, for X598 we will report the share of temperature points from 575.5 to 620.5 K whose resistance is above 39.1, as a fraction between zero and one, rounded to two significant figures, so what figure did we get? 0.11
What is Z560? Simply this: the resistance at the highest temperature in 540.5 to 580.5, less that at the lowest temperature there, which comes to -4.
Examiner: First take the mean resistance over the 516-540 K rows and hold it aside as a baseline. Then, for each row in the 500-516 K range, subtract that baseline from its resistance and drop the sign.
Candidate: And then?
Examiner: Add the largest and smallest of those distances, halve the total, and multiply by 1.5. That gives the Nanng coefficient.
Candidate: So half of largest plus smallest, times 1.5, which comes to 2.9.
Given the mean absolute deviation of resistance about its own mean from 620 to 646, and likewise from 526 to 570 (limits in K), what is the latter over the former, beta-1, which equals 1.11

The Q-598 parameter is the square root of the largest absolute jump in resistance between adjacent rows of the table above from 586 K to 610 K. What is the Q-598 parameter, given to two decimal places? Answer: 1.70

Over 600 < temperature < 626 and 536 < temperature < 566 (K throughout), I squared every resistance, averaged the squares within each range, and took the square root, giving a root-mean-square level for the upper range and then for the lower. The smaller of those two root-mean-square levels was 37.6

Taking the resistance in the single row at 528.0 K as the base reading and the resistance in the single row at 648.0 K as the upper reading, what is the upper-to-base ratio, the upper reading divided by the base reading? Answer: 0.98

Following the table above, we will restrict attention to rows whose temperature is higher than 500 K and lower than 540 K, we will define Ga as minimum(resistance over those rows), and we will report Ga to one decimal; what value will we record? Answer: 38.4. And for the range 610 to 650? 36.7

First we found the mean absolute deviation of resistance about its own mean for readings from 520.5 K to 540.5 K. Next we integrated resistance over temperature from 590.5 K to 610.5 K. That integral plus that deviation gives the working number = 747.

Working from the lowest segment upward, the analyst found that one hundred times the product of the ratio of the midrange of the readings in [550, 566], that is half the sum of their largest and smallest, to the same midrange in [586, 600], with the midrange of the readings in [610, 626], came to 4006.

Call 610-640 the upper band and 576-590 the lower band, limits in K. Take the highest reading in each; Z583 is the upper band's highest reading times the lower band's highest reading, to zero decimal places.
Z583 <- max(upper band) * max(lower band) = 1624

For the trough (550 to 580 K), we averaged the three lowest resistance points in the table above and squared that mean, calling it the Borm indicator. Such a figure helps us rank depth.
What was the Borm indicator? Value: 1472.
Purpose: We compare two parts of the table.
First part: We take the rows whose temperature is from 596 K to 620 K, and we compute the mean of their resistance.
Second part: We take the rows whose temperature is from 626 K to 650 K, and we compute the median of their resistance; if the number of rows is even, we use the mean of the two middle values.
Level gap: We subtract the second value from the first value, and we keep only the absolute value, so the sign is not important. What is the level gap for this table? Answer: 1.1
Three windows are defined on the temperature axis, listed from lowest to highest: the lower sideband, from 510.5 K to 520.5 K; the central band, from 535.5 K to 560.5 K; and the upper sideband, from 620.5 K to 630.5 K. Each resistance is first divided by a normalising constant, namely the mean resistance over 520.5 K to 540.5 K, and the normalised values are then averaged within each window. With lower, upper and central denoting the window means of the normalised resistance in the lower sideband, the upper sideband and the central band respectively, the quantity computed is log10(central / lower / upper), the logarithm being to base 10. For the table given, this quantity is 0.029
